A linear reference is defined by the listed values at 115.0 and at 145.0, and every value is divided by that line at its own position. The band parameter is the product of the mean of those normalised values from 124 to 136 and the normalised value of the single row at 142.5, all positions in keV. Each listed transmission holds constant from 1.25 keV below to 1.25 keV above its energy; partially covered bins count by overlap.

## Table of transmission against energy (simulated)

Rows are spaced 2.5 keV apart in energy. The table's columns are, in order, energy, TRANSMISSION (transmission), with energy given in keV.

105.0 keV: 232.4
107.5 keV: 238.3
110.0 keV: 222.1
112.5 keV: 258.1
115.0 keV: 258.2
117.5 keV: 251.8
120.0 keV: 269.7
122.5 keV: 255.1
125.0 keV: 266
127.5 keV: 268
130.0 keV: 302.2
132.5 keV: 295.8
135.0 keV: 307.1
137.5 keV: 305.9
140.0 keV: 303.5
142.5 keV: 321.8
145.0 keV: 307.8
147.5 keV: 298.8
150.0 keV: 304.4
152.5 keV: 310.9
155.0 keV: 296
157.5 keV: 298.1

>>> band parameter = 1.08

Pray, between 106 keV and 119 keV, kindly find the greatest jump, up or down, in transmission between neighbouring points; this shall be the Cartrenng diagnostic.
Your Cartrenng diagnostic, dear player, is 36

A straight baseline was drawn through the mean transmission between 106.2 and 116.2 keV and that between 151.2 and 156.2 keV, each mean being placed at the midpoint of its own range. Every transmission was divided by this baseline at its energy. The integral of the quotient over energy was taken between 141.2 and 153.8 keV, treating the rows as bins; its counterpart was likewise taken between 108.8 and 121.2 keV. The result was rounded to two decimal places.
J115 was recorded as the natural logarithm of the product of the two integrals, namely 5.11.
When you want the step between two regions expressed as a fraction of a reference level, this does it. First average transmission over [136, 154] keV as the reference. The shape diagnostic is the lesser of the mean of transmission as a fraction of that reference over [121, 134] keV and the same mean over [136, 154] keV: 0.90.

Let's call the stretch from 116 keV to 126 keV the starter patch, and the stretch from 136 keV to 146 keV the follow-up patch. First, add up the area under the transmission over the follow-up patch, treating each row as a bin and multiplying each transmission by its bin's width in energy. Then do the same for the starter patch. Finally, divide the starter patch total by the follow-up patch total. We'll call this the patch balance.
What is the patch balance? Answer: 0.841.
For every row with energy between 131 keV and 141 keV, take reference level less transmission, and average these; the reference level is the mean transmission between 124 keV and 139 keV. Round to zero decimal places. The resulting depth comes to -12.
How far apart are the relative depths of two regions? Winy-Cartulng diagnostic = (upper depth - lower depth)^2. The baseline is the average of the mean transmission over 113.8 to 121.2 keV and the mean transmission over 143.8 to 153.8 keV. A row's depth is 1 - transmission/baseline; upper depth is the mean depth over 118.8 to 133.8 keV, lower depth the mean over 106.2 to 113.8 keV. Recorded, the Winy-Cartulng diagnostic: 0.0168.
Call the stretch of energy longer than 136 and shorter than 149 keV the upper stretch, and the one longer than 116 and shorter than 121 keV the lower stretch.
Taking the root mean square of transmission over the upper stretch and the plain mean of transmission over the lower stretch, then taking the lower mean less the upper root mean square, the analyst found -47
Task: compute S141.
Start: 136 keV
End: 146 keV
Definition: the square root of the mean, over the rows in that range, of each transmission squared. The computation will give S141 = 310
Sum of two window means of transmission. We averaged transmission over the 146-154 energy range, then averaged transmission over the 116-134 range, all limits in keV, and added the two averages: 577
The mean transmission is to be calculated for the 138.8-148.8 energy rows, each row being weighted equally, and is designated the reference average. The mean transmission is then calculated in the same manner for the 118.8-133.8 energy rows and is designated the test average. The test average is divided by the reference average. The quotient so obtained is 0.90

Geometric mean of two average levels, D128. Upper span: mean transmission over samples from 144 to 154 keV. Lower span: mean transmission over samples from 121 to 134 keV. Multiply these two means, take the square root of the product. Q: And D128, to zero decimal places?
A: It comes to 291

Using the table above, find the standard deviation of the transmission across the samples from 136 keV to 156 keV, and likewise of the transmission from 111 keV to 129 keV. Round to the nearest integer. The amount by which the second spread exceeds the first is -1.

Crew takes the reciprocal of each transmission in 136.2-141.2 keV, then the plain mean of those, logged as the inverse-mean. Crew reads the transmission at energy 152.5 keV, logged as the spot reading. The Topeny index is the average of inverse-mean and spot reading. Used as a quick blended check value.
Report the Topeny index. 155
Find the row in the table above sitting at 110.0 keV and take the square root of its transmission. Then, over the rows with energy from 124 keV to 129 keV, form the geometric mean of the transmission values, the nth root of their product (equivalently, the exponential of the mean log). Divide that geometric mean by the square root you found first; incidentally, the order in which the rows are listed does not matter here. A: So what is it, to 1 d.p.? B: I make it 17.9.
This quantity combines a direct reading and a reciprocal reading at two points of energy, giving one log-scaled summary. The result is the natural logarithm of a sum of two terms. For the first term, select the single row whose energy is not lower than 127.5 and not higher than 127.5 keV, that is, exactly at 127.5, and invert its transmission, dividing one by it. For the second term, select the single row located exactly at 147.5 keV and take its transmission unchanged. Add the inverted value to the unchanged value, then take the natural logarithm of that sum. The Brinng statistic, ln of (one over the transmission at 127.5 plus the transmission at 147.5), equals 5.70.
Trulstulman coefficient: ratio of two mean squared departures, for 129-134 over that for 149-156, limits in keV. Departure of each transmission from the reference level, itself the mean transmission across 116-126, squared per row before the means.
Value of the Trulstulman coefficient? 0.78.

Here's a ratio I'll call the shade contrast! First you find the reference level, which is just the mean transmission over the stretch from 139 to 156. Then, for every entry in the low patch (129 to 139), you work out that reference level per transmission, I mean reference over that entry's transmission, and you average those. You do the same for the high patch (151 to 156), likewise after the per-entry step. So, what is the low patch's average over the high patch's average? 1.00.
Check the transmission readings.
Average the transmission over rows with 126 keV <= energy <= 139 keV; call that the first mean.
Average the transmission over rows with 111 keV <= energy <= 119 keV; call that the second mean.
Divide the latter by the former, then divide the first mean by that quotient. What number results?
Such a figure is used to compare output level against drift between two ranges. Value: 342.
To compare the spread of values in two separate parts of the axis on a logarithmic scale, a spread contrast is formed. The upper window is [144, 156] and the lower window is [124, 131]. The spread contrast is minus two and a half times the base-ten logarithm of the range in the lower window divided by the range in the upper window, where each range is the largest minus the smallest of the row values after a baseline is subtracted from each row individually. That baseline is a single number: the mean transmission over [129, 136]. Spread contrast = -1.0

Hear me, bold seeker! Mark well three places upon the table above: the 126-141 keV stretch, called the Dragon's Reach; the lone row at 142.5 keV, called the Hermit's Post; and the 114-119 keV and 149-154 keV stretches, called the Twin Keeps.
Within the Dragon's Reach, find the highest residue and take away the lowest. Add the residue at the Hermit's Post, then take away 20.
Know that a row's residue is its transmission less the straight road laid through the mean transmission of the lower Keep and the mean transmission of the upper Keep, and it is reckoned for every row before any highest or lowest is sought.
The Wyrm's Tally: 38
